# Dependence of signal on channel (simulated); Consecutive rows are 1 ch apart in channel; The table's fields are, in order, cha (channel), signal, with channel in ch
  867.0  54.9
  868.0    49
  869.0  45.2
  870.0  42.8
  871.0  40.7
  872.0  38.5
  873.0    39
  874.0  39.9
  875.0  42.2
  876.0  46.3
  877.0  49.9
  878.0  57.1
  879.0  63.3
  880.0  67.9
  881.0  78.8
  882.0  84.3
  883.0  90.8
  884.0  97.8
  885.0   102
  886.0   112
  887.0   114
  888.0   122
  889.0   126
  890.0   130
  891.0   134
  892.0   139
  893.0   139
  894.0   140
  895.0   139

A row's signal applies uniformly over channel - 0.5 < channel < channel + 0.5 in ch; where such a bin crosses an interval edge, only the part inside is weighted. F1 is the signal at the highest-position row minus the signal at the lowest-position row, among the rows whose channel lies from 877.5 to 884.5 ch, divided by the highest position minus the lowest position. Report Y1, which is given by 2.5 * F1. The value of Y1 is 17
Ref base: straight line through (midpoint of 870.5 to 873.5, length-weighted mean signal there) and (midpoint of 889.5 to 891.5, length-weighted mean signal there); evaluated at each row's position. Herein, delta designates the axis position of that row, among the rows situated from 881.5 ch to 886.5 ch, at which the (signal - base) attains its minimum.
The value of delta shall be 882.0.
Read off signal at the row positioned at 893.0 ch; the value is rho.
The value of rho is 139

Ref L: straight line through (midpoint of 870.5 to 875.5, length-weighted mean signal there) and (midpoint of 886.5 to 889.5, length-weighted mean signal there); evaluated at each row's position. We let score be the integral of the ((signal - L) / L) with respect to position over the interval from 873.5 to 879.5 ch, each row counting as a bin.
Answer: -0.93 ch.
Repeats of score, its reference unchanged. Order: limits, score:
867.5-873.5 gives 5.41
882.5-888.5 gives -0.05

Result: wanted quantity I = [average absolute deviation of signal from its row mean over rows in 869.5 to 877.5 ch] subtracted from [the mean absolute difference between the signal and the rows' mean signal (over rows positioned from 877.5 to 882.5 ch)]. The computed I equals 6.1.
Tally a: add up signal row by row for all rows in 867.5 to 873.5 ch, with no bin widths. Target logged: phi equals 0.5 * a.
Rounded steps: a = 255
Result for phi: 128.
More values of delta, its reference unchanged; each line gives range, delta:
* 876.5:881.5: 877.0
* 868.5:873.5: 873.0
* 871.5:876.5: 876.0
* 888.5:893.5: 893.0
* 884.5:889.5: 885.0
